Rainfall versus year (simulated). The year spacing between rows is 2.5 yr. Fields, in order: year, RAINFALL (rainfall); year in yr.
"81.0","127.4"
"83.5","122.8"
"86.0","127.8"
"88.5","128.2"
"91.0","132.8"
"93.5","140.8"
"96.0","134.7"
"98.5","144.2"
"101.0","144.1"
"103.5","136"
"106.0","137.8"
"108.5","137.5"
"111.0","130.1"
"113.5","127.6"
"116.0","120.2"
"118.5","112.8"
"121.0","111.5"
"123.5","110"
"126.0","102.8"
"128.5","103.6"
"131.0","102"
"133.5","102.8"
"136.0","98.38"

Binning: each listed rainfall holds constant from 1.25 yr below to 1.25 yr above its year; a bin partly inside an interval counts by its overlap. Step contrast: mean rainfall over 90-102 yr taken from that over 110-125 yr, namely -21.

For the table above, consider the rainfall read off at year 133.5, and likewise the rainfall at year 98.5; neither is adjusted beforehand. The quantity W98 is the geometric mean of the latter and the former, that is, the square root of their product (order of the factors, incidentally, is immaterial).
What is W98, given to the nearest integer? 122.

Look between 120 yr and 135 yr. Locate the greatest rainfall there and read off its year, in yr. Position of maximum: 121.0 yr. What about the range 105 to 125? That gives 106.0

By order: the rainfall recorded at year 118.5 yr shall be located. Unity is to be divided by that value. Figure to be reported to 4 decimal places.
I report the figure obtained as 0.0089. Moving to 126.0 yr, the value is 0.0097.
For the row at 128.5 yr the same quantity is 0.0097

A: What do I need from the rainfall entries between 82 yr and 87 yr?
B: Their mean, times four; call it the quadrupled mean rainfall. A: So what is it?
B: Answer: 501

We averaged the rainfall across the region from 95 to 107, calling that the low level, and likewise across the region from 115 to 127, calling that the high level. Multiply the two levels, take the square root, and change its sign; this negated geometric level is -125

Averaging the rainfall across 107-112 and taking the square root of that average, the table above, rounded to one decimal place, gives 11.6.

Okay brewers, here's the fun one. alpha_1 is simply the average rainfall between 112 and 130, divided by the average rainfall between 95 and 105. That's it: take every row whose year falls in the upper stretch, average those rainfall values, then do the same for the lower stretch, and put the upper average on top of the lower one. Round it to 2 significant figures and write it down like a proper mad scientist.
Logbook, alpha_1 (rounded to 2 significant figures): 0.81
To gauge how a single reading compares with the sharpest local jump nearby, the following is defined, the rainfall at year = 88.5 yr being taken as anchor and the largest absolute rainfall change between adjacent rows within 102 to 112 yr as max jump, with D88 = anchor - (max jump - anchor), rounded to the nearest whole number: 249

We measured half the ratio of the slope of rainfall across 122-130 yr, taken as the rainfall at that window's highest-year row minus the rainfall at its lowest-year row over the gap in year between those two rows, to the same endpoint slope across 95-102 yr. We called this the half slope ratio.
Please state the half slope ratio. -0.34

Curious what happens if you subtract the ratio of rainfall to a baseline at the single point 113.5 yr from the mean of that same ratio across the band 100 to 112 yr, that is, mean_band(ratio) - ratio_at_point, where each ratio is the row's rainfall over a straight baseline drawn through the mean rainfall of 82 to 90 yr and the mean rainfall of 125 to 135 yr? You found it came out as 0.042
